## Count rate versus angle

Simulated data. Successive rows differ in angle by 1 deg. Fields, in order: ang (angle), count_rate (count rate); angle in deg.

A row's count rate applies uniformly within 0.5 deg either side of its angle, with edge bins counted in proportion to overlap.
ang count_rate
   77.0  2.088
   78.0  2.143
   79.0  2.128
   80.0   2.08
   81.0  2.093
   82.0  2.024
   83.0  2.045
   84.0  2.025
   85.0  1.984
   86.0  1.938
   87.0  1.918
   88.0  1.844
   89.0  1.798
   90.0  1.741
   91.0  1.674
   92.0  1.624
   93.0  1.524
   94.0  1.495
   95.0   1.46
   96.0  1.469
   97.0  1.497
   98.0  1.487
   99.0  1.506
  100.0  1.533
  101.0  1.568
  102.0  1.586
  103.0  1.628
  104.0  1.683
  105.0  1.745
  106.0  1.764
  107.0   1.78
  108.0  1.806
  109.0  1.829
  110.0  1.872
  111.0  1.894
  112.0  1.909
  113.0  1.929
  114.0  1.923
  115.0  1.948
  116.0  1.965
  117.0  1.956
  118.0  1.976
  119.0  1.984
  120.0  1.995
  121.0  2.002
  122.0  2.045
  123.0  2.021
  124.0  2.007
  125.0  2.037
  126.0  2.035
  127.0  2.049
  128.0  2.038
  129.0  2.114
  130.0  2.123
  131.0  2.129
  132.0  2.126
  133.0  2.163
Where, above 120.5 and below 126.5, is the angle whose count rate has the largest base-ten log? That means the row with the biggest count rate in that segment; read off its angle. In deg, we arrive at 122.0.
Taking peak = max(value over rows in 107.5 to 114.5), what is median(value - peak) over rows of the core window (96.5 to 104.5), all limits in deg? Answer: -0.38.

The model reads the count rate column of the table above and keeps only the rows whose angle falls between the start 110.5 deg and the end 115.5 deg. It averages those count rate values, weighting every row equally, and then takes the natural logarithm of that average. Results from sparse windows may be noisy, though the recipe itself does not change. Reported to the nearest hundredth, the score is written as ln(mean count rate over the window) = 0.65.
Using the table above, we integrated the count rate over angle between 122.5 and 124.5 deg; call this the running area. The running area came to 4.0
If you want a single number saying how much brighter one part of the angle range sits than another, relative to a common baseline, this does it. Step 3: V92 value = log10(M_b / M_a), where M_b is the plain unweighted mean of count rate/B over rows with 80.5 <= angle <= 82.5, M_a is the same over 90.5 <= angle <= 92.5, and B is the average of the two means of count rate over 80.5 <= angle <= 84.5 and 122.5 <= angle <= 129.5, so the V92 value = 0.10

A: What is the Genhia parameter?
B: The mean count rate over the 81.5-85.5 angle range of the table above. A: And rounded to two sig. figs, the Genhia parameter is 2.0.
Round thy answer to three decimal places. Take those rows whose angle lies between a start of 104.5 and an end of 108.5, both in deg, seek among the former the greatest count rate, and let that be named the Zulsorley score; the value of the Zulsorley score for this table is 1.806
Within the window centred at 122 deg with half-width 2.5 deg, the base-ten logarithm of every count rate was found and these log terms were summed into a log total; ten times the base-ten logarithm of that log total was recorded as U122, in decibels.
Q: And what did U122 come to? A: 1.8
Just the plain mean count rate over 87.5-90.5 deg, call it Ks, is 1.79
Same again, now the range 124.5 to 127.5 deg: 2.04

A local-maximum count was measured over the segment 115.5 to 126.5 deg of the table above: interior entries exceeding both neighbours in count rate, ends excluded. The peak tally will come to 2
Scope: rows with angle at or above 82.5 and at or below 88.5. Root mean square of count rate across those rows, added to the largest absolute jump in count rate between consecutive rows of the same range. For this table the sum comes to 2.0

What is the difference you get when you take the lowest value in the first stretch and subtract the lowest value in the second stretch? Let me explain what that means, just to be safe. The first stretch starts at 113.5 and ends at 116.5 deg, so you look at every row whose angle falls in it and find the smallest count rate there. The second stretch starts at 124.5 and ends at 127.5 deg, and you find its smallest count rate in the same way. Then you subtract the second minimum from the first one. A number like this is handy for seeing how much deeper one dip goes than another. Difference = -0.11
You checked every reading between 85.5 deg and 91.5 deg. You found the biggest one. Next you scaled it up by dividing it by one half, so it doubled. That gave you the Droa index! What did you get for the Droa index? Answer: 3.88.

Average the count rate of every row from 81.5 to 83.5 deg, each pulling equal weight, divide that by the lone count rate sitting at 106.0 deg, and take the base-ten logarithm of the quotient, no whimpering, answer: 0.062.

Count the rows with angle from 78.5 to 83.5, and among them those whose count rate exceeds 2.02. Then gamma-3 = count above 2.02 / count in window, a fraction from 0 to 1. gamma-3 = 1.00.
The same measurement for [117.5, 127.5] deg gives 0.50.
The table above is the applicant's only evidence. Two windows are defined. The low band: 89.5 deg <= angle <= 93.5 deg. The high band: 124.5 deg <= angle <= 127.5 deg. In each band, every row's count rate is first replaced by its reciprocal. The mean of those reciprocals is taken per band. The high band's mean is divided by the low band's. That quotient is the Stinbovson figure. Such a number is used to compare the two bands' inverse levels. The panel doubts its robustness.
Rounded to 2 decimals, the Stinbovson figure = 0.80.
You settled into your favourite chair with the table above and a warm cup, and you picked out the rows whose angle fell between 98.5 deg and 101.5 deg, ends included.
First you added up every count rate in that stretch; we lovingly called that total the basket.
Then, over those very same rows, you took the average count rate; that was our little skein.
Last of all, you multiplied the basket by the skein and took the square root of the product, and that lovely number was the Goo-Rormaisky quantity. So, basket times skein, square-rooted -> 2.7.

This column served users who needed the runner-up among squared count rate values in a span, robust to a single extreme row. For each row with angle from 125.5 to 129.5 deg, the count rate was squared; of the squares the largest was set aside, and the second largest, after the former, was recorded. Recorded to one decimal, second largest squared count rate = 4.2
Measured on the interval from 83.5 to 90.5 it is 3.9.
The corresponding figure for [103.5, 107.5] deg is 3.1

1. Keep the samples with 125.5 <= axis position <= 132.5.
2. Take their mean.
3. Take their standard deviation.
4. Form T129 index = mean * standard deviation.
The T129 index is 0.09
